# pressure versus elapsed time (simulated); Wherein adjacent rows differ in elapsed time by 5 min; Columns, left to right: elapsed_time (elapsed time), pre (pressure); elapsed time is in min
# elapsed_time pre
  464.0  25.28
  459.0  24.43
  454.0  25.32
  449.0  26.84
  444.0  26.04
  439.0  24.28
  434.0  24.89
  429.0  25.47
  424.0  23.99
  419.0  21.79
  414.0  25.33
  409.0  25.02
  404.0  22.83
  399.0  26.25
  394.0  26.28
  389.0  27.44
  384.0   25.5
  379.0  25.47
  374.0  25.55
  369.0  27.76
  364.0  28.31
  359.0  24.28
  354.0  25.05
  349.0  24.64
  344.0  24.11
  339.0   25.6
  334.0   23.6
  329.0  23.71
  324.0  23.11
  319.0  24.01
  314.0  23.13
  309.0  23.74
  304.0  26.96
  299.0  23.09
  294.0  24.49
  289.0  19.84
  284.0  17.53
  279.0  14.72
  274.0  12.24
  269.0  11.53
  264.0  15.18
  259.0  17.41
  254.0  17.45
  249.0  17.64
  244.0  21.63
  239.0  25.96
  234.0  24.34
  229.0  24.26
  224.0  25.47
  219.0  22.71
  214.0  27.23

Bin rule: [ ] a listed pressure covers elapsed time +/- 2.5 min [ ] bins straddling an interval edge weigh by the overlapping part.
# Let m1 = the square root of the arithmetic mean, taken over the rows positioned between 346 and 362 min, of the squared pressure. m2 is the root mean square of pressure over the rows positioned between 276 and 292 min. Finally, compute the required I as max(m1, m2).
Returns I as 24.7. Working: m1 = 24.7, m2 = 17.5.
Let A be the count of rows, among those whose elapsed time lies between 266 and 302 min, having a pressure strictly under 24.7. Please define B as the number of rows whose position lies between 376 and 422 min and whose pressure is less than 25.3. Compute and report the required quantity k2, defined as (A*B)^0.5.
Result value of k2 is 4.6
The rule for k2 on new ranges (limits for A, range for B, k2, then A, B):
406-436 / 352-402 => 2.0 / 2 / 2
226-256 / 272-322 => 6.7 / 5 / 9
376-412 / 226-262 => 2.4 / 1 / 6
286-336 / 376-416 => 4.2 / 9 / 2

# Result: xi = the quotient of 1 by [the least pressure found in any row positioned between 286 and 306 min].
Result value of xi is 0.050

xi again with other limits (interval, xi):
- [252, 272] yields 0.087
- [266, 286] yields 0.087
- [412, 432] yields 0.046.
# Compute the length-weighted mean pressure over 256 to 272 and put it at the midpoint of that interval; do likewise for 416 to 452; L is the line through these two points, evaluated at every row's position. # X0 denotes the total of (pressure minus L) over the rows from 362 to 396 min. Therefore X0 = 36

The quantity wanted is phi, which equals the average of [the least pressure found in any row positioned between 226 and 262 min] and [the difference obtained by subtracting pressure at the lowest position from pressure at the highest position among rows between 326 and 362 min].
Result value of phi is 9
